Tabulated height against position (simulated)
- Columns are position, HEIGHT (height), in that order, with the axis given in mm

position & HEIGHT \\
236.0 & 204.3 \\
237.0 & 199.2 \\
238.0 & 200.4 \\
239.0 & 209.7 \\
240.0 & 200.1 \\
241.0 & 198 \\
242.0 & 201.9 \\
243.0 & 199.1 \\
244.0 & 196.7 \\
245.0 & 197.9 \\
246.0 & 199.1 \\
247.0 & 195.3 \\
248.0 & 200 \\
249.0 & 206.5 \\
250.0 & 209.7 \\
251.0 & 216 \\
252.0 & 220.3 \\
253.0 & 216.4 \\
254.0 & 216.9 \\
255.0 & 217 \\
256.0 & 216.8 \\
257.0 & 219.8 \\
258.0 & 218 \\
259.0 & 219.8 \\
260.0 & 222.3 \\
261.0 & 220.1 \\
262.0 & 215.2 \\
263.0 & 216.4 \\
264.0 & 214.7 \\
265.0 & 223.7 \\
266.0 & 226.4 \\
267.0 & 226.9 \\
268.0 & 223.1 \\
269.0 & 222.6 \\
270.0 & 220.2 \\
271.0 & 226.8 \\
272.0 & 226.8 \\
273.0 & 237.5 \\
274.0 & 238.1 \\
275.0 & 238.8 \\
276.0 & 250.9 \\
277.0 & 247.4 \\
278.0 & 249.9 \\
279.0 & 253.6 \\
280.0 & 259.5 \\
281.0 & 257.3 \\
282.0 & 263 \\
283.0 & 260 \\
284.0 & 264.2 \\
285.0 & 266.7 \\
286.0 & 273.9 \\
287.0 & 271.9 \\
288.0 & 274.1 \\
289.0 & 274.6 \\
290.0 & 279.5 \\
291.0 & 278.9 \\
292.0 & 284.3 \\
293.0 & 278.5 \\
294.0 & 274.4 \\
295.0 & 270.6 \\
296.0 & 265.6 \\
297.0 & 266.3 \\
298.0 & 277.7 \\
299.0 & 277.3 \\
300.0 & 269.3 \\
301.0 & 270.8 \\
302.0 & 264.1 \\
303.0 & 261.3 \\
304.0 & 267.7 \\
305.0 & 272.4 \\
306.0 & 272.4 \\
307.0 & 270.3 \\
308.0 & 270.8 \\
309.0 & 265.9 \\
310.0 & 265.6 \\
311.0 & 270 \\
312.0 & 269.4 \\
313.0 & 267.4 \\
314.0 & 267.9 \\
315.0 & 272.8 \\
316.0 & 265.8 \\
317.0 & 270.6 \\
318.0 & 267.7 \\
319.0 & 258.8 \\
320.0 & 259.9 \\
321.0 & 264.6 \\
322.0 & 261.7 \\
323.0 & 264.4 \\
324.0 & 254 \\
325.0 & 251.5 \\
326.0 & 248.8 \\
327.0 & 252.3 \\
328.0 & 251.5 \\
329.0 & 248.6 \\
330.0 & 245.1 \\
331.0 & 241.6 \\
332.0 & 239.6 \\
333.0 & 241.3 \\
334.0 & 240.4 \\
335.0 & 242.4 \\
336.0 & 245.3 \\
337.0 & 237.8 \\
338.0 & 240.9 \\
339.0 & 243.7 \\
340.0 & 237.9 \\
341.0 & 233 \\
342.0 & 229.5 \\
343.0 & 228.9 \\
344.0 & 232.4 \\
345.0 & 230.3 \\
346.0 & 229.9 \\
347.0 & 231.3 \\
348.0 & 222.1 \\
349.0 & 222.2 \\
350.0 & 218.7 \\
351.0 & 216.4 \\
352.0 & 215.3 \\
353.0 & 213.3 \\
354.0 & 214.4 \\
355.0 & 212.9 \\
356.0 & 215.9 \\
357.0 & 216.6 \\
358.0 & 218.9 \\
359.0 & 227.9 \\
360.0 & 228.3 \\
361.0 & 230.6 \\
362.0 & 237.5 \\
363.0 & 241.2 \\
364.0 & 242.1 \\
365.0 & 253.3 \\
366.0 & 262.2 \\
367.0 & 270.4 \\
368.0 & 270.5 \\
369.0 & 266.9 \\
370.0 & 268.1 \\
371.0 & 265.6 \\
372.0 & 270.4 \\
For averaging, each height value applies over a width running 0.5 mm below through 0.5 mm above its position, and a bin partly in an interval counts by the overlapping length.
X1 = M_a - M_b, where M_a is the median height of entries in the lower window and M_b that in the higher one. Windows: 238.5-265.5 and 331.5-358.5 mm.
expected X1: -15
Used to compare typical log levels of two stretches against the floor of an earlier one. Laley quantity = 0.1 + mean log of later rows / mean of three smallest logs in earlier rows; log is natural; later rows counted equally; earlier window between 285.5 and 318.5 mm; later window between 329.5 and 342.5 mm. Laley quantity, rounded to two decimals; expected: 1.08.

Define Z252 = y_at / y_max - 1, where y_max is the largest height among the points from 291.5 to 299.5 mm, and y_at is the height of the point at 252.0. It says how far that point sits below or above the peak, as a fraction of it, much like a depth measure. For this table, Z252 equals -0.23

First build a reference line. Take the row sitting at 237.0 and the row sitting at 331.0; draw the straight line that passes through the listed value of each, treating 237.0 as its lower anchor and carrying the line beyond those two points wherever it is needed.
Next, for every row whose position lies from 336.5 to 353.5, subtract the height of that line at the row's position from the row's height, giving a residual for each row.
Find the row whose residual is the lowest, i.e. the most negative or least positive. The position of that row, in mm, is 353.0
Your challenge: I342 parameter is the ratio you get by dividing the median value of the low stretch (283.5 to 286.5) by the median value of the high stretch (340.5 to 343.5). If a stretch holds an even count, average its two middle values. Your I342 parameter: 1.16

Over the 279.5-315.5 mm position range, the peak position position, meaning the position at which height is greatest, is 292.0 mm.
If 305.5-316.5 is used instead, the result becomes 315.0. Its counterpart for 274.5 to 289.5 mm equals 289.0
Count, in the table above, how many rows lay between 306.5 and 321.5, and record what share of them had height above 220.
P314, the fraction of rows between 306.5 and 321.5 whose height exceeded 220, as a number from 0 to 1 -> 1.0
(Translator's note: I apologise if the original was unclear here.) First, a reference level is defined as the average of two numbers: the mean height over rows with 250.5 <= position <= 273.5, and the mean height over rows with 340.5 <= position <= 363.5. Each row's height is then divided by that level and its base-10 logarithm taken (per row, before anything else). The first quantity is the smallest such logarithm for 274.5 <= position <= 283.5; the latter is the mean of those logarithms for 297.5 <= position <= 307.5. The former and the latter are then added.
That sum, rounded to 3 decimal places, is 0.114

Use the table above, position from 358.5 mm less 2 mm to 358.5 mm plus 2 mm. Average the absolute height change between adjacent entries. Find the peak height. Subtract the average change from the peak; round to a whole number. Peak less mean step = 224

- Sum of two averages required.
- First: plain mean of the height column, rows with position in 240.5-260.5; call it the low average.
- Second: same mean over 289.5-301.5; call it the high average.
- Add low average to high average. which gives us 484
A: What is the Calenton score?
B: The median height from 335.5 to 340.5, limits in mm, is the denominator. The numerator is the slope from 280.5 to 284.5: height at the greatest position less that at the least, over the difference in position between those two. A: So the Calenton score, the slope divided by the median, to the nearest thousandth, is 0.010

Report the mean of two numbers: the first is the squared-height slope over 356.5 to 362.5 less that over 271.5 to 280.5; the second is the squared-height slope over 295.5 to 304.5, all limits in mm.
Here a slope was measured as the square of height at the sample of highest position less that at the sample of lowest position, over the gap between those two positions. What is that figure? 25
